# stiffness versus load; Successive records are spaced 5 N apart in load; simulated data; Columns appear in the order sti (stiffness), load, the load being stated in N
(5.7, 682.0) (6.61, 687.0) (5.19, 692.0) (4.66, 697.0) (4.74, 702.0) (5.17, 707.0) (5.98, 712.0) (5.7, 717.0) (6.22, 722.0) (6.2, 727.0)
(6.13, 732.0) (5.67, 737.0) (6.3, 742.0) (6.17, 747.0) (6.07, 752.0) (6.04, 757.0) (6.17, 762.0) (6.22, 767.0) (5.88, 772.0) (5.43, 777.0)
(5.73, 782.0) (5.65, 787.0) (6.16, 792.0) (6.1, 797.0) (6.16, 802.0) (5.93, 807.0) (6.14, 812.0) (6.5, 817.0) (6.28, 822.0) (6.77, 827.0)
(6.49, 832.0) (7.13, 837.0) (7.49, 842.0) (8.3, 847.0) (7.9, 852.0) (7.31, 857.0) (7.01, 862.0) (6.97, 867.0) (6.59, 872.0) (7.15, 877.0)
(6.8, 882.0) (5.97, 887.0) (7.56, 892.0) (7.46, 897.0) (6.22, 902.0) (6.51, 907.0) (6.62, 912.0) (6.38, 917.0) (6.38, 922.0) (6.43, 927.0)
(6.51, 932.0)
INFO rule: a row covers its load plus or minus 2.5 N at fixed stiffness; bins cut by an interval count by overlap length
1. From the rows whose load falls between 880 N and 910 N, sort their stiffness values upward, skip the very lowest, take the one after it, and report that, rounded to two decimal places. 6.22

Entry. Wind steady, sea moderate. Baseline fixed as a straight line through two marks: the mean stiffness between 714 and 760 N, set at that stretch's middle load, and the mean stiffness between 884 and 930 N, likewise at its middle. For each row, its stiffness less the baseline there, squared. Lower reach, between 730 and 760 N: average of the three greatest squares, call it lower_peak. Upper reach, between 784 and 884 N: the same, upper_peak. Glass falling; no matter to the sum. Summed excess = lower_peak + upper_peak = 2.4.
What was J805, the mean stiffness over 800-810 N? 6.04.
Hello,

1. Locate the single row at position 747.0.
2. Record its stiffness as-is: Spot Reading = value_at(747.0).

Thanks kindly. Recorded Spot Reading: 6.17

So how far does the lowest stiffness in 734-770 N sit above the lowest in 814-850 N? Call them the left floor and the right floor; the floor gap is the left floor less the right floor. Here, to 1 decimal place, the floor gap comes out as -0.6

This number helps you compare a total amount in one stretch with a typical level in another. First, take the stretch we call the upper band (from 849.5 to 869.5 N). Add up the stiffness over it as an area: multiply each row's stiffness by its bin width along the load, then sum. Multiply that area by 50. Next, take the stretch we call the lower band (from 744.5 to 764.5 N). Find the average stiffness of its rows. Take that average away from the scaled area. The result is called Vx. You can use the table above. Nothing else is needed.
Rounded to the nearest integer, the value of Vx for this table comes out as 7291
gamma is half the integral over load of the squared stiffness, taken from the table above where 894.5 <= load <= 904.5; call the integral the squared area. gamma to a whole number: 236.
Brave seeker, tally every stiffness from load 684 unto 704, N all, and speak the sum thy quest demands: 21.2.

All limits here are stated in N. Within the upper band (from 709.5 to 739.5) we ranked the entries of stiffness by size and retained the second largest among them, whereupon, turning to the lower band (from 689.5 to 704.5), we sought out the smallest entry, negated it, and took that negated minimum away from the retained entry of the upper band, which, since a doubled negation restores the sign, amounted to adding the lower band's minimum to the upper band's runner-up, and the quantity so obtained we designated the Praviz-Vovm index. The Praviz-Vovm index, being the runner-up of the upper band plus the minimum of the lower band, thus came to 10.9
